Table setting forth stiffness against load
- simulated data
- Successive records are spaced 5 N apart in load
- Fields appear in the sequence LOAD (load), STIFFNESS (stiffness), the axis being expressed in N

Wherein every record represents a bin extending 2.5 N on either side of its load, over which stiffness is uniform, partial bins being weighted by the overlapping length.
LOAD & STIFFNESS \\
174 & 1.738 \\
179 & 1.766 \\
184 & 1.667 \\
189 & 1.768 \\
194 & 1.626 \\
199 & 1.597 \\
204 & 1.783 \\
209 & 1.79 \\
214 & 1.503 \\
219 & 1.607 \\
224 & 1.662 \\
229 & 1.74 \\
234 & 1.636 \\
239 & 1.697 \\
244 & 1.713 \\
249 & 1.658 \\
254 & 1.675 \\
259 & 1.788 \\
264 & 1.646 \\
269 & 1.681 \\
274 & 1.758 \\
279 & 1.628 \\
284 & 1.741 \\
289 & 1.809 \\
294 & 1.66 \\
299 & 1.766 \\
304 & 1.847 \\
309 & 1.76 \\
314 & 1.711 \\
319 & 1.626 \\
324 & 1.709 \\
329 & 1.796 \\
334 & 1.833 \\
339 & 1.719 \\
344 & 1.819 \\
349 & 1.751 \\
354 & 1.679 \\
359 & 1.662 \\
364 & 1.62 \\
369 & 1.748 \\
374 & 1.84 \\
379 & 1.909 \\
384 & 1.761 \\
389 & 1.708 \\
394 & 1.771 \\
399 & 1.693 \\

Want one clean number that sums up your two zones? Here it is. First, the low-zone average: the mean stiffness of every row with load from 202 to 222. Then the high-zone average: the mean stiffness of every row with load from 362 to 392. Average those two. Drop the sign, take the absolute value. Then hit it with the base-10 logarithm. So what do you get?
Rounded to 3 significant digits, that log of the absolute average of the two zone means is 0.235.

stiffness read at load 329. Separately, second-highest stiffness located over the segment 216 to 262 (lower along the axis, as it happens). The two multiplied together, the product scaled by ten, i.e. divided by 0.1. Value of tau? 31.3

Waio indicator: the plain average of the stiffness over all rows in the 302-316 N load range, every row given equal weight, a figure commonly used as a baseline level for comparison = 1.77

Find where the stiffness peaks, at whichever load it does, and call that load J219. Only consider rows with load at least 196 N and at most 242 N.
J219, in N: 209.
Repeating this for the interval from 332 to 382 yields 379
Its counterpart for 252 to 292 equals 289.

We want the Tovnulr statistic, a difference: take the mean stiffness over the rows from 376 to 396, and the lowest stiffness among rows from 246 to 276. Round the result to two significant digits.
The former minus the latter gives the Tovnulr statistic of 0.14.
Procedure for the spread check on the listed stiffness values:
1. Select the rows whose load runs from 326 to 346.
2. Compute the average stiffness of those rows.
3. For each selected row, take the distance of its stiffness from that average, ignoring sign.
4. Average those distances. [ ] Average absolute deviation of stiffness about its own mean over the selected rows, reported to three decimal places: 0.036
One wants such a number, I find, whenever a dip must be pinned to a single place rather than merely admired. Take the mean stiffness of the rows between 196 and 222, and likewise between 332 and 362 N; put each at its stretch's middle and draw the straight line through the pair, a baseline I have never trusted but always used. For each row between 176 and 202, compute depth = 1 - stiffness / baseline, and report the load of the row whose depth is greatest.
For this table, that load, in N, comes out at 199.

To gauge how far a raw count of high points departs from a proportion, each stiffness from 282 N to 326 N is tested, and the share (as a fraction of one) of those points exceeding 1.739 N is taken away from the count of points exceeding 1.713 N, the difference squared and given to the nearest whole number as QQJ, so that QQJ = 20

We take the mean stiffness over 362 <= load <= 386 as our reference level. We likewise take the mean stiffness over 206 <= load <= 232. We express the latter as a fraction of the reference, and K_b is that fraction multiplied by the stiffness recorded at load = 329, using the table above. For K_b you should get 1.68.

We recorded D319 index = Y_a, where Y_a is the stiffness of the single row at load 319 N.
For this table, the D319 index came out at 1.626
